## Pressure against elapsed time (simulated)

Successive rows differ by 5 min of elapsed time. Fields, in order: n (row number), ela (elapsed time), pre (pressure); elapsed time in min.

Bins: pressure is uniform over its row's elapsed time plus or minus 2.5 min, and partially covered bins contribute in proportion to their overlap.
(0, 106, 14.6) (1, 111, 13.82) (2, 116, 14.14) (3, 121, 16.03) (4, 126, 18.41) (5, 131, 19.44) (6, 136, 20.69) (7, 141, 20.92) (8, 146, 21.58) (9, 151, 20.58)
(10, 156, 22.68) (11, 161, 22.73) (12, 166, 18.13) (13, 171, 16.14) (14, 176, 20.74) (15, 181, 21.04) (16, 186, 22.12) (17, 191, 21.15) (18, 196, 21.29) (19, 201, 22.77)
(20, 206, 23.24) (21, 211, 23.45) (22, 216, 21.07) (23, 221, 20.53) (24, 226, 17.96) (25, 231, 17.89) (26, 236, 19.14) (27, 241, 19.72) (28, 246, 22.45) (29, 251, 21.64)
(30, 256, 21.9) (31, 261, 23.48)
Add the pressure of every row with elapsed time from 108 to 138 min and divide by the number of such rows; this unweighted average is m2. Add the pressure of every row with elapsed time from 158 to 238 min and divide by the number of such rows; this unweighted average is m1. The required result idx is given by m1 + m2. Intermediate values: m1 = 20.6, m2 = 17.1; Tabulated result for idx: 37.7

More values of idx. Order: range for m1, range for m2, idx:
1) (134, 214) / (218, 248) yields 40.8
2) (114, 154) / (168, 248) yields 39.6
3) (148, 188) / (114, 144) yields 38.8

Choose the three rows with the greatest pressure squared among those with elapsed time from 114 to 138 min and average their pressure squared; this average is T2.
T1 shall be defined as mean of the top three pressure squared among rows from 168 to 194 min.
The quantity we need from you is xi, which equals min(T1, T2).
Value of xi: 382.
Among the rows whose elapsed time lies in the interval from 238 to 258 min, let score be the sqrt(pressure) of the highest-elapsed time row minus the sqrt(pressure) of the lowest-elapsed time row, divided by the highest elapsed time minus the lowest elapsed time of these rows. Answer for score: 0.016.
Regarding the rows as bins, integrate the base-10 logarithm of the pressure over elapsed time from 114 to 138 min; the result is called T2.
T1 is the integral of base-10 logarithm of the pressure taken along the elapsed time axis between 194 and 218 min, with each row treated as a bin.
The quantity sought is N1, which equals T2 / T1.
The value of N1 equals 0.92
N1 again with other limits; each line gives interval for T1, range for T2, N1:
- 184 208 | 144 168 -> 0.99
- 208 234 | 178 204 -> 1.02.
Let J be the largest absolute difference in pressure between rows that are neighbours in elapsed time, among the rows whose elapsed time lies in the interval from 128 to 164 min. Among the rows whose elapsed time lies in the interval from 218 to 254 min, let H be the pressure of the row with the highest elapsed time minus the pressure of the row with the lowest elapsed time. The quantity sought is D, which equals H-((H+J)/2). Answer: -0.5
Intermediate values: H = 1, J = 2.1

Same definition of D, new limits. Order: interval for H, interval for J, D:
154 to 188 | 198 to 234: -1.6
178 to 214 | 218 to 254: -0.2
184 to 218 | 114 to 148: -1.7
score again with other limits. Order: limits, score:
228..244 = 0.021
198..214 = 0.007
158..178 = -0.014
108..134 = 0.035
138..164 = 0.010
